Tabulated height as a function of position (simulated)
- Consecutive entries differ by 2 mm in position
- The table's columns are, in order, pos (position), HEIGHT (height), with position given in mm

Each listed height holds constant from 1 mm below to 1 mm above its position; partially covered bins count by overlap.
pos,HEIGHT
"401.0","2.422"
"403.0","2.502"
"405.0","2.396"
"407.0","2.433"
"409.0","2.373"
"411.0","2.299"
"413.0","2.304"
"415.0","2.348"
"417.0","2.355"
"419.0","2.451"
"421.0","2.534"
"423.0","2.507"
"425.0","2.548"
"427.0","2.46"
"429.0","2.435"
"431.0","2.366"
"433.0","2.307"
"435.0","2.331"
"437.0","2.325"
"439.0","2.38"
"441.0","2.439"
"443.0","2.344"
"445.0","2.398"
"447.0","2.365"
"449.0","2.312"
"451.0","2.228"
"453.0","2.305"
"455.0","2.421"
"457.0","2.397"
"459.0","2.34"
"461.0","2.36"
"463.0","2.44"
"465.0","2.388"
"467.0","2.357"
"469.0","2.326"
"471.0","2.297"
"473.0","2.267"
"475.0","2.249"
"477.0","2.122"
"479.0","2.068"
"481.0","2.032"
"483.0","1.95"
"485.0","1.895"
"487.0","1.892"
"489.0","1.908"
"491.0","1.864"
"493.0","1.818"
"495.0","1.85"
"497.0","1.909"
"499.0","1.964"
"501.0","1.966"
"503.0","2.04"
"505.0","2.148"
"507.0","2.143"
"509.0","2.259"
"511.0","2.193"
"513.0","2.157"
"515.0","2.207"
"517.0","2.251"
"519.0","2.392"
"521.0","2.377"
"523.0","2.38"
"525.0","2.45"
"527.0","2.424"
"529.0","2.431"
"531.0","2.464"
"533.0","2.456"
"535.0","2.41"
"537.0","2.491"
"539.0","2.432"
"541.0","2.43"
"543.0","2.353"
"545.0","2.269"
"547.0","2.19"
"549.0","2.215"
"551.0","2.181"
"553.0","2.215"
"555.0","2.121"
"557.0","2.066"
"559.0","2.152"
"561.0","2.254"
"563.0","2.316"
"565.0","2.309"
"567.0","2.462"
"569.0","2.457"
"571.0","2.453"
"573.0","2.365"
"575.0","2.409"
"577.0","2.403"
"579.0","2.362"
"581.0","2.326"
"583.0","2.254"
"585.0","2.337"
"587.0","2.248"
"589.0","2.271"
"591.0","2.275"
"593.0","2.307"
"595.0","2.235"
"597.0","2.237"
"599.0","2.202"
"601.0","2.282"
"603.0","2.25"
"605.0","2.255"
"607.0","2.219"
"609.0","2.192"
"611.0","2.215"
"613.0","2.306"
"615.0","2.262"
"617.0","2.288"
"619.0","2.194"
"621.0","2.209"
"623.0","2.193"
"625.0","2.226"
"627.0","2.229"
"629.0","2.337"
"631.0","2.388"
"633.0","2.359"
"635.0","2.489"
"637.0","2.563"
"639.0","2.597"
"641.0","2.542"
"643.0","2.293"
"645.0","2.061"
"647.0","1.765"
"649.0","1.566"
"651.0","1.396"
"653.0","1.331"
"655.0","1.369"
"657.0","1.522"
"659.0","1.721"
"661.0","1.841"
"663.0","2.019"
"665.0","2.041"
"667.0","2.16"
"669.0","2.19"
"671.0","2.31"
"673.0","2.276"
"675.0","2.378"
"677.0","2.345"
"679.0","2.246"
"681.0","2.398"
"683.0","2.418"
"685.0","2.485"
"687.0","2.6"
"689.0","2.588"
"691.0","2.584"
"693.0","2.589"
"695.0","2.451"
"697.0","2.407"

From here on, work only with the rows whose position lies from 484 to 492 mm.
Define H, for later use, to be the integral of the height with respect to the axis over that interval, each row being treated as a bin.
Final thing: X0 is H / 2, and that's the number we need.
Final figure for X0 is 7.6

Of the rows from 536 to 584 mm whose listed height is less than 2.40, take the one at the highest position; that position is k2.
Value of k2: 583.0 mm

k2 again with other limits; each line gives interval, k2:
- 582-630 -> 629.0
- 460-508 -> 507.0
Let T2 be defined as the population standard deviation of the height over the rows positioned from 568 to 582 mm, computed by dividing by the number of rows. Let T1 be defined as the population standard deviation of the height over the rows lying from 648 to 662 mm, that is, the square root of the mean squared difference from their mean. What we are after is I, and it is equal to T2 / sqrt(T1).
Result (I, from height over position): 0.11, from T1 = 0.176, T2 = 0.05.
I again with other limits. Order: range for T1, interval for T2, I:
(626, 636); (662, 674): 0.37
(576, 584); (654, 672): 1.29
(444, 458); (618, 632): 0.28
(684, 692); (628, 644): 0.50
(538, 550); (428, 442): 0.16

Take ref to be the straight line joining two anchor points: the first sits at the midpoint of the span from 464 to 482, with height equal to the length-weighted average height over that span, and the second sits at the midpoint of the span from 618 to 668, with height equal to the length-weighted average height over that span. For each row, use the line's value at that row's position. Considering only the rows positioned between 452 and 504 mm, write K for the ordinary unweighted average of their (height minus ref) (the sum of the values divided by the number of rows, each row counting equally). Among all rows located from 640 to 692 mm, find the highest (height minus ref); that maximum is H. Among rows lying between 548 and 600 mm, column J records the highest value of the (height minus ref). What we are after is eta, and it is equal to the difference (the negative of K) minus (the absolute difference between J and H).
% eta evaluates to -0.17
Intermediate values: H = 0.590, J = 0.326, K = -0.097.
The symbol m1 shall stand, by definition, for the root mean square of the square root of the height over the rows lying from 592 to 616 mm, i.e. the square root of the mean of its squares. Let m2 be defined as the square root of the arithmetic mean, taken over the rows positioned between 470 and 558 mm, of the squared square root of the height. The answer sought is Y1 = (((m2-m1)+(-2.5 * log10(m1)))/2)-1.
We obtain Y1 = -1.23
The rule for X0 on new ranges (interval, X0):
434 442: 9.5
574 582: 9.5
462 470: 9.5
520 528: 9.6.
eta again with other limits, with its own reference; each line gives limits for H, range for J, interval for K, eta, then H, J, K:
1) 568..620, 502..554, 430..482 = -0.06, 0.323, 0.324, 0.062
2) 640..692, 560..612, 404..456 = -0.37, 0.590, 0.326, 0.104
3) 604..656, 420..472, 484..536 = -0.24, 0.536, 0.264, -0.032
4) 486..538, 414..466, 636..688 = -0.12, 0.324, 0.264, 0.057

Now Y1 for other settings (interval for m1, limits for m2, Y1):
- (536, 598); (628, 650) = -1.23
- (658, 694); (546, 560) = -1.25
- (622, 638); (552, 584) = -1.24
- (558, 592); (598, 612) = -1.25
